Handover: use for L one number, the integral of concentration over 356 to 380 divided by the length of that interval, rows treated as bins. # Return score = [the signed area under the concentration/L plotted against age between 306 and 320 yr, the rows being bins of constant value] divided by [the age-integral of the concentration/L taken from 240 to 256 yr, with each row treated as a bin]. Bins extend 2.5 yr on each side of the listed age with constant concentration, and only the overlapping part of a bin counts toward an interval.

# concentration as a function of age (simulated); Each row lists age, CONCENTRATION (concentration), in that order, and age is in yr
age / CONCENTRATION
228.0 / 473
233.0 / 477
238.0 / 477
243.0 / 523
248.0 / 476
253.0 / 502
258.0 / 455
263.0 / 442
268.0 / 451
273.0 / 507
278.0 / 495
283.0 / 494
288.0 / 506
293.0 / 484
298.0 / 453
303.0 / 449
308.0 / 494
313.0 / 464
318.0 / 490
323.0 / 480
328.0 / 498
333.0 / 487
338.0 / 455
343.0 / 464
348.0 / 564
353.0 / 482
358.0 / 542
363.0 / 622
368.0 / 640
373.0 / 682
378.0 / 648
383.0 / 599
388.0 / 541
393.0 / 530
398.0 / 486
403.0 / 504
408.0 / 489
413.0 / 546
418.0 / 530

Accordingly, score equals 0.85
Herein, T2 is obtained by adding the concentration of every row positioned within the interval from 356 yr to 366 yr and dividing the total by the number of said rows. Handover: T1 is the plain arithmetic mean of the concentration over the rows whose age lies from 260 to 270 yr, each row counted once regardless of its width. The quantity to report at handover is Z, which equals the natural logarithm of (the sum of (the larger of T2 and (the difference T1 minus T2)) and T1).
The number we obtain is 6.94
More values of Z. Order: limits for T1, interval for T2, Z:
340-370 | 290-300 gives 6.93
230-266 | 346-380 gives 6.98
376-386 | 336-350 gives 7.02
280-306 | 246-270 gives 6.85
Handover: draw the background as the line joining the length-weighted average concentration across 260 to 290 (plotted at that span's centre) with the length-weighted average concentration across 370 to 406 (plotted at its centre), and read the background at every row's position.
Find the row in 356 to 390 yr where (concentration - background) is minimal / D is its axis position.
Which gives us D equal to 388.0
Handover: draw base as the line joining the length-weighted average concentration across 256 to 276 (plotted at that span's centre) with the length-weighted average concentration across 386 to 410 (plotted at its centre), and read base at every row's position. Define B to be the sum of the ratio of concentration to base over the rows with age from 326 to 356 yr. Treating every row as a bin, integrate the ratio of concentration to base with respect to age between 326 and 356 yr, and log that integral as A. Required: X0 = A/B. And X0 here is 5.01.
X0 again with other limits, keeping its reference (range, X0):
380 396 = 5.34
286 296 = 4.97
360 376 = 5.31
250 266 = 5.33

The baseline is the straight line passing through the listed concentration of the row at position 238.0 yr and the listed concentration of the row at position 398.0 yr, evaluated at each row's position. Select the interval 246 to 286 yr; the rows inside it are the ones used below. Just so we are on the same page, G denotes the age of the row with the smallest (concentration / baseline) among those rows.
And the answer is 263.0 yr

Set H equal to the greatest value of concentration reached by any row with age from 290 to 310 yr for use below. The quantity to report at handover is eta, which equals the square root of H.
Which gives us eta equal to 22.2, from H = 494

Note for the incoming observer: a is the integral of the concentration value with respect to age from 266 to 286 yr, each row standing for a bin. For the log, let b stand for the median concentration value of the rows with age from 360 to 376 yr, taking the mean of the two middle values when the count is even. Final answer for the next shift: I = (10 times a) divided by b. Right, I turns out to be 153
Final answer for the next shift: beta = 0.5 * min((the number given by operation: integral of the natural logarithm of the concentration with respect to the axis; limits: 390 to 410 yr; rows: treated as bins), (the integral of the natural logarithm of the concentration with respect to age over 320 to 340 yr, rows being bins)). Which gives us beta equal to 61.8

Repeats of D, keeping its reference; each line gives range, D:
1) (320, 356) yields 338.0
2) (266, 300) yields 298.0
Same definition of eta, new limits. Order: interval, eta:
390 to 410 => 23.0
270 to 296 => 22.5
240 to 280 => 22.9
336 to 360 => 23.7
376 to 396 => 25.5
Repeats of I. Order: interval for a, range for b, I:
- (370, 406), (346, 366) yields 371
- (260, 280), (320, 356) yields 196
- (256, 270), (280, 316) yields 130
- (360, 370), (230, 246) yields 131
